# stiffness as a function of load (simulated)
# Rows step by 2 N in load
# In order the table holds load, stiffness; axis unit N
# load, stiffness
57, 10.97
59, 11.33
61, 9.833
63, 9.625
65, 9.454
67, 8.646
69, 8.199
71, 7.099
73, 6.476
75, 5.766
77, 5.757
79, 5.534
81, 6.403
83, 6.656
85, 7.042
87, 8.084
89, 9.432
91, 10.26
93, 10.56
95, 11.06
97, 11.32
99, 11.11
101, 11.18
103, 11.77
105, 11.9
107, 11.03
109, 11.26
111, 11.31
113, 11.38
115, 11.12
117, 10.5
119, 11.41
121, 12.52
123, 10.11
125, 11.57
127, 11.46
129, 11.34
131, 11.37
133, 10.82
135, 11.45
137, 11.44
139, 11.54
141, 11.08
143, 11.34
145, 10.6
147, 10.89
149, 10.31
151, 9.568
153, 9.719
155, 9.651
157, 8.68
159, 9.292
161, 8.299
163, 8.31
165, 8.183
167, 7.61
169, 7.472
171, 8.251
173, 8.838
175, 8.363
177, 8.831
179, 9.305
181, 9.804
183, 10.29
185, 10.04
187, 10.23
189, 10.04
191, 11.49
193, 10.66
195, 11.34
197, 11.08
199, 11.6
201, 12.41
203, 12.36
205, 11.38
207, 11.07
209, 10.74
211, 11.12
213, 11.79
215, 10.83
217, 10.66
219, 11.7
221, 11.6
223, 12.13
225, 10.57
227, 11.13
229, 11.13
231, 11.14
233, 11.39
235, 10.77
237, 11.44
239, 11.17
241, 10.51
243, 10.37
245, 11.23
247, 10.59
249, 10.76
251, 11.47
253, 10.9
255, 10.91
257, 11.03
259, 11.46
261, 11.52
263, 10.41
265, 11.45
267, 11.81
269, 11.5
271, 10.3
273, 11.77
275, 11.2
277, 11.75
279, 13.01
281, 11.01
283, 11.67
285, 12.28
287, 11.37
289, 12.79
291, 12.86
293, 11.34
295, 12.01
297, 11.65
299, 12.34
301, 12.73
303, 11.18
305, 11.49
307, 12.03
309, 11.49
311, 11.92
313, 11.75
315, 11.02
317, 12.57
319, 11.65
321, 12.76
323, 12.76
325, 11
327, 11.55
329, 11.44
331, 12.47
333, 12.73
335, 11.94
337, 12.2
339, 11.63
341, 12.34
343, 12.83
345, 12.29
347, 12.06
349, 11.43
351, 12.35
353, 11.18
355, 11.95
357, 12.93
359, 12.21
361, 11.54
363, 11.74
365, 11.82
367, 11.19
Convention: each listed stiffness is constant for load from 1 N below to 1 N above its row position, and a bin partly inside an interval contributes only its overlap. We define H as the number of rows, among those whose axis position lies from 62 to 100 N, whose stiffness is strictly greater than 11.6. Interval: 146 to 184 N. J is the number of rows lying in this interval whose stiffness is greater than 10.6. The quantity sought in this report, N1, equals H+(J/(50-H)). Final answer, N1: 0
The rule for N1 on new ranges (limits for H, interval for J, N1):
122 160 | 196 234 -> 0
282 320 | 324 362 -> 14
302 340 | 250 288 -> 12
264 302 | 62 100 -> 12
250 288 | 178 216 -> 6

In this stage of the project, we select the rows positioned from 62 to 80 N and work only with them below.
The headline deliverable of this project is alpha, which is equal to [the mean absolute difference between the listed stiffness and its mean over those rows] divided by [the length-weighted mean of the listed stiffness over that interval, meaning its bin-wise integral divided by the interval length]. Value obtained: 0.191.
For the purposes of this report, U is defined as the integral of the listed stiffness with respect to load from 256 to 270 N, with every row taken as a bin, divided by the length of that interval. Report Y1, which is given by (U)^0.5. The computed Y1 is 3.36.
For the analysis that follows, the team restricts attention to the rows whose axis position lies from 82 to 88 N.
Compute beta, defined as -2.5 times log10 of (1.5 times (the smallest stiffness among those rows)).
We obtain -2.50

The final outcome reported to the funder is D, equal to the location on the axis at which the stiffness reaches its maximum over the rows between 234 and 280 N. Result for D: 279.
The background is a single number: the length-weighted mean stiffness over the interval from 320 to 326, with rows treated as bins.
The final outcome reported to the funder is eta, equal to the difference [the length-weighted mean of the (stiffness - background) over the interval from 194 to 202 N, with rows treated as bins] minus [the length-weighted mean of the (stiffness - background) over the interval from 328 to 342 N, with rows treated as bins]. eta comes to -0.5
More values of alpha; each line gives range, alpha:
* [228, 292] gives 0.044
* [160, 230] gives 0.115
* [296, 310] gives 0.038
